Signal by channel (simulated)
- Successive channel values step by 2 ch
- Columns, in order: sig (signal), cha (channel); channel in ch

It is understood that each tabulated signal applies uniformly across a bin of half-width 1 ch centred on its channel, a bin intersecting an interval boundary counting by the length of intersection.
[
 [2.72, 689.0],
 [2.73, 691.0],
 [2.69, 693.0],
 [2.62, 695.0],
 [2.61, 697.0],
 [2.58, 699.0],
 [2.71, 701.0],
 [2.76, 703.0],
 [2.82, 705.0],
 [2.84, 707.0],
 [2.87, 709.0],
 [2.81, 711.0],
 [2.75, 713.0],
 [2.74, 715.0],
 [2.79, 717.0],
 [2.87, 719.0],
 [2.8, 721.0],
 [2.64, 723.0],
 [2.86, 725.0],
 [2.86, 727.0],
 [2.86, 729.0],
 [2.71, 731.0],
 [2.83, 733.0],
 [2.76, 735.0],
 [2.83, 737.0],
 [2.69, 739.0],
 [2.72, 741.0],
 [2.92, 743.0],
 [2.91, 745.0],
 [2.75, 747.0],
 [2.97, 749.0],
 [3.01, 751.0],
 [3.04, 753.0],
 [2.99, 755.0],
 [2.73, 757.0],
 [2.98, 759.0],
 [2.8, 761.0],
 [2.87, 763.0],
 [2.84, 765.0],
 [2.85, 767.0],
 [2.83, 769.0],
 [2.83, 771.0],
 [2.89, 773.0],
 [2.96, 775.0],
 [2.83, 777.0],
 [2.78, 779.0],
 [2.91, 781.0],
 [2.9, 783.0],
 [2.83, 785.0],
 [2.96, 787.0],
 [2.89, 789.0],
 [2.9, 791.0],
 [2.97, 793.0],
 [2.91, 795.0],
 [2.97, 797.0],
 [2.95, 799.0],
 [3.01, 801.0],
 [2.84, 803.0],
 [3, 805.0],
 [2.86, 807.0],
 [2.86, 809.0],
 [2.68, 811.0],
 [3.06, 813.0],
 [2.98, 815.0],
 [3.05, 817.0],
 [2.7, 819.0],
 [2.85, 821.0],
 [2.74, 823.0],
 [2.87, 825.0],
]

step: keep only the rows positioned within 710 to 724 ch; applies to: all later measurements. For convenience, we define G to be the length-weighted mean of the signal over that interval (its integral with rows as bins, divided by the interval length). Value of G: 2.77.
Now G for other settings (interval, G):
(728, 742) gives 2.77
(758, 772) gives 2.86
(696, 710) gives 2.74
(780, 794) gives 2.91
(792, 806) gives 2.95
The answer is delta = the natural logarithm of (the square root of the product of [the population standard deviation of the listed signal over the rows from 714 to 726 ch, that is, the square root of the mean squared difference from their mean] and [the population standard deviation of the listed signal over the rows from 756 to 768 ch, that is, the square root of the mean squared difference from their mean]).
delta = -2.6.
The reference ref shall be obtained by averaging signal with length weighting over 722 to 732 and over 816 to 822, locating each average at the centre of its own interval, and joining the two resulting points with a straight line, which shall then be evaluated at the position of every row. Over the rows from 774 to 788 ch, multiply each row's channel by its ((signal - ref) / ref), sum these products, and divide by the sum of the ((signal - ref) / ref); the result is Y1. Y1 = 781.4 ch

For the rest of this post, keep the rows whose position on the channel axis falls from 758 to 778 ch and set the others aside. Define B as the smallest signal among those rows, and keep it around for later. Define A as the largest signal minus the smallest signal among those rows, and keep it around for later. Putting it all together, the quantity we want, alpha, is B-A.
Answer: 2.6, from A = 0.18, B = 2.8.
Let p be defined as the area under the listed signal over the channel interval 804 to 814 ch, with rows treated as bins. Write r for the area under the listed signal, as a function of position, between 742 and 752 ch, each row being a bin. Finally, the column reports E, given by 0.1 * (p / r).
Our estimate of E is 0.099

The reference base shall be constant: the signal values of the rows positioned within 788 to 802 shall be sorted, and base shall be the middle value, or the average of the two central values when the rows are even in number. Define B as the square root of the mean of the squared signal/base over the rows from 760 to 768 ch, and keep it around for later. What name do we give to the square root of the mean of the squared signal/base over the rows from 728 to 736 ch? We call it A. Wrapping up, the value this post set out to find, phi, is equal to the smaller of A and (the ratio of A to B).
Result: 0.95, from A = 0.95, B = 0.963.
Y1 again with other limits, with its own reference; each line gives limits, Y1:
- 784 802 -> 794.9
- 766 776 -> 773.2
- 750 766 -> 754.7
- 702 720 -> 710.5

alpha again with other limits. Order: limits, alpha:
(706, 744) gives 2.4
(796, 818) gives 2.3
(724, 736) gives 2.6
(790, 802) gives 2.8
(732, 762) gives 2.3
